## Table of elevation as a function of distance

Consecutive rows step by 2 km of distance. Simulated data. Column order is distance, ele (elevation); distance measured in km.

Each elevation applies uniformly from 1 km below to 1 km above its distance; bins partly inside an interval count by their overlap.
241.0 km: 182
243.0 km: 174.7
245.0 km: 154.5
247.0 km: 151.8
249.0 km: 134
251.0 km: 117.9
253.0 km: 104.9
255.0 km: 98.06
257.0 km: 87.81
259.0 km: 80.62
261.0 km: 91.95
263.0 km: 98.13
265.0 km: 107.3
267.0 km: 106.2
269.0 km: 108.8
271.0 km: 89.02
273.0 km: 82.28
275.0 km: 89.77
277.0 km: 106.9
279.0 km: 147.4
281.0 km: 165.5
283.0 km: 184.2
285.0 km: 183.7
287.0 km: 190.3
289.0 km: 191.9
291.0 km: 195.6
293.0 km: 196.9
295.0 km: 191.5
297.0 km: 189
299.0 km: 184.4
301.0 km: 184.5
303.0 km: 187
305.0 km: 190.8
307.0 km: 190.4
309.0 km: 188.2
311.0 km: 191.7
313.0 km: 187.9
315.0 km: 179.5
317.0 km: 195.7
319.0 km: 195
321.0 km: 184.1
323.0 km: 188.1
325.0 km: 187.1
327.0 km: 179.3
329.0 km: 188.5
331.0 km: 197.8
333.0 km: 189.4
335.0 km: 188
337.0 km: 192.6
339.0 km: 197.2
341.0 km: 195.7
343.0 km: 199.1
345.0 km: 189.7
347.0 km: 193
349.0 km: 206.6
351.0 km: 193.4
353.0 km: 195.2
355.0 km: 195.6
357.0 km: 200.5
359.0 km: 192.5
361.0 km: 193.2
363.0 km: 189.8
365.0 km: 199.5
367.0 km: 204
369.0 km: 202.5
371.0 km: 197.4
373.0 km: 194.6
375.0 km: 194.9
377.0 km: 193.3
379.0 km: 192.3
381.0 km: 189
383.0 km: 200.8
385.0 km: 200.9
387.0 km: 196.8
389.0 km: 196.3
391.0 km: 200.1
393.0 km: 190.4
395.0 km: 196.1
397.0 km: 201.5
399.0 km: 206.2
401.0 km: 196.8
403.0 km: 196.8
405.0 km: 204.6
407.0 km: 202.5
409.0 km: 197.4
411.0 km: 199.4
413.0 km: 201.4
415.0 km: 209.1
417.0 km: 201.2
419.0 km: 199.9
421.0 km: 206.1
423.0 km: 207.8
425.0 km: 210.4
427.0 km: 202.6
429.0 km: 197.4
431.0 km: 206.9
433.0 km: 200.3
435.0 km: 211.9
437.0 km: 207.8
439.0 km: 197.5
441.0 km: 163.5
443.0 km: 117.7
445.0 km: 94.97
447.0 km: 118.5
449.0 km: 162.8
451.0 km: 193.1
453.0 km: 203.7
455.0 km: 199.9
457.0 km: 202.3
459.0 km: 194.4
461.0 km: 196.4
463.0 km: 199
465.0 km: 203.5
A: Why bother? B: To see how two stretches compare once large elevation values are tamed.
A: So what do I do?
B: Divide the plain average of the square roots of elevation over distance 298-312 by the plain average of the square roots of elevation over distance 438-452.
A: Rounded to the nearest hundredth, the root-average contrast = 1.13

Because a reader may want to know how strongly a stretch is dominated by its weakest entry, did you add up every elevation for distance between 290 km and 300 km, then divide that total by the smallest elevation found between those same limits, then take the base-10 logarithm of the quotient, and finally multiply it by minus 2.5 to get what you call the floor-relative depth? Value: -1.79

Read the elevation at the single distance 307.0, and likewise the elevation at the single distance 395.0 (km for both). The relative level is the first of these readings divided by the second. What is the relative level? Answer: 0.97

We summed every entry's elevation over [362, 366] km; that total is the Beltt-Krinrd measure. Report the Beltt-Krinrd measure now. 389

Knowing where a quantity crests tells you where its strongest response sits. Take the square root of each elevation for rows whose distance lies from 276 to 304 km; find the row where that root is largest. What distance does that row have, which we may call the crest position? 293.0 km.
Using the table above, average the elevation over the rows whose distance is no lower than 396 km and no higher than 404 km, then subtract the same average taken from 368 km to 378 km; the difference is 3.8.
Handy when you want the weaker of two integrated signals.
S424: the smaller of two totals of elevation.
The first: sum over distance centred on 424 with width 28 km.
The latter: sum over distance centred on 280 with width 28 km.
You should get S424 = 2038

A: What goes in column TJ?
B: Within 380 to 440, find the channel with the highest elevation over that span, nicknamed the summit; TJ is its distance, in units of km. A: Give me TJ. 435.0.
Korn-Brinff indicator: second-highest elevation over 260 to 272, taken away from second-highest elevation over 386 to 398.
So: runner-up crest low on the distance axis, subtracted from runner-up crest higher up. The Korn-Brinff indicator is 93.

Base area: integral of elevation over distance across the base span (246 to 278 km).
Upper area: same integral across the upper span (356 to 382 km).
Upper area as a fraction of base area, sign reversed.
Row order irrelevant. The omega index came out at -1.54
